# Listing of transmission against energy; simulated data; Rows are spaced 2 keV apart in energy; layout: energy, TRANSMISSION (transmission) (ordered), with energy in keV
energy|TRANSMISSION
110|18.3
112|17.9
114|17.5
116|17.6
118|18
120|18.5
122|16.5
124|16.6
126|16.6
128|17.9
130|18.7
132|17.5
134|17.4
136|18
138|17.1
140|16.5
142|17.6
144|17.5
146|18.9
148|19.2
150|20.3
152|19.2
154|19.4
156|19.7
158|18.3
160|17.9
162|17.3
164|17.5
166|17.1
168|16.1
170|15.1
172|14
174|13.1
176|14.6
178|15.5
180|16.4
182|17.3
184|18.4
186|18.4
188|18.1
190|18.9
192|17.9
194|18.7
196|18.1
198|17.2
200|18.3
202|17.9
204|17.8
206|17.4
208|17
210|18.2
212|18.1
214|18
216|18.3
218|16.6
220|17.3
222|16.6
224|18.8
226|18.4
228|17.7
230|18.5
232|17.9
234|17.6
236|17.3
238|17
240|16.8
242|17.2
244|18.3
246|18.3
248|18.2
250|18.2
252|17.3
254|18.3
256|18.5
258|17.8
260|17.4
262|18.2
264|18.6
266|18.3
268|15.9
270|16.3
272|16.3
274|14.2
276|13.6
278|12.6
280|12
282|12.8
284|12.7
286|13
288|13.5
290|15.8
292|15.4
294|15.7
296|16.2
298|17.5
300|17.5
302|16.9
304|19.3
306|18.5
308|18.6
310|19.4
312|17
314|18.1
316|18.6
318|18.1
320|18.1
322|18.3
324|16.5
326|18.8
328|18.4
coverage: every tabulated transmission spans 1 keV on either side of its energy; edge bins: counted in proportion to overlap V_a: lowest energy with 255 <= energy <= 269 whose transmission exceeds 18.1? 256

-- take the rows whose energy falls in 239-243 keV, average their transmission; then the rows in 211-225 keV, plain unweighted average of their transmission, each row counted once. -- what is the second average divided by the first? 1.04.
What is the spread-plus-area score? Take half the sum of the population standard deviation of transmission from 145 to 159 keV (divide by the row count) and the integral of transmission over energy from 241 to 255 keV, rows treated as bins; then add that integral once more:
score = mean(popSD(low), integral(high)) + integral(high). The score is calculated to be 378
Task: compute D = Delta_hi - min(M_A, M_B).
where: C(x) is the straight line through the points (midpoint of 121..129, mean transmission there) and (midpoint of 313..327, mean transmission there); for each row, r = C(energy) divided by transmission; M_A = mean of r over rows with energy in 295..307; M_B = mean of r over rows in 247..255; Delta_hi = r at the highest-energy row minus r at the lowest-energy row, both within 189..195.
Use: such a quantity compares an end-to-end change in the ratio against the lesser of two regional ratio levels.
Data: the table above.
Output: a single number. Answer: -0.97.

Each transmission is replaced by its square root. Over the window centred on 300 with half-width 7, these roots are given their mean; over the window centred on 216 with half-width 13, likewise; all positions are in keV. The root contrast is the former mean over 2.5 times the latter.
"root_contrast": 0.396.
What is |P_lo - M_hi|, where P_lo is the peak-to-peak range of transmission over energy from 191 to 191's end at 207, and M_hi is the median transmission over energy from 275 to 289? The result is 11.3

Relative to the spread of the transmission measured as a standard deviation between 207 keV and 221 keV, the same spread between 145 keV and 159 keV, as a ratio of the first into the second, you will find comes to 0.93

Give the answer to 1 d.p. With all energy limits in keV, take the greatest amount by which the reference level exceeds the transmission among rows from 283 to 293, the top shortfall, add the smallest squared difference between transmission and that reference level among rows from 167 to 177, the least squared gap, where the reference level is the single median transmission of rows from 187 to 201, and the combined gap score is 9.4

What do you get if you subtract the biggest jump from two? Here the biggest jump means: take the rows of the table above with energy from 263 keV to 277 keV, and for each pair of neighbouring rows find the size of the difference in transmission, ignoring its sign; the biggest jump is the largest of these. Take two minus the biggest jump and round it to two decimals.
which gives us -0.40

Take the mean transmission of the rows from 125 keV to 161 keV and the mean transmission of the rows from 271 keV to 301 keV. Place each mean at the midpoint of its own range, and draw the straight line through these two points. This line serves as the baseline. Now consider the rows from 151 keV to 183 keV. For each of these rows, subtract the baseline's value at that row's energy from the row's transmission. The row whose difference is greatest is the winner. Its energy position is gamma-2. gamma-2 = 156 keV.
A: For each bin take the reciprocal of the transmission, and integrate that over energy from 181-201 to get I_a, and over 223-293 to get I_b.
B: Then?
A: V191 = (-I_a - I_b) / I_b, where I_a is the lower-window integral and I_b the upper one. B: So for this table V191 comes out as -1.3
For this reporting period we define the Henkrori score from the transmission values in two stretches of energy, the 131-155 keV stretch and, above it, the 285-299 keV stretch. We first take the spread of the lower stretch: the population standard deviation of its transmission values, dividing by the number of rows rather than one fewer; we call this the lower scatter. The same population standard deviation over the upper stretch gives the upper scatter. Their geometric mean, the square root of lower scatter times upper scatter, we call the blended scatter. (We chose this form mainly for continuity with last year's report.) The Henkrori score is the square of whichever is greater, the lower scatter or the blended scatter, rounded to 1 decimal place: 1.6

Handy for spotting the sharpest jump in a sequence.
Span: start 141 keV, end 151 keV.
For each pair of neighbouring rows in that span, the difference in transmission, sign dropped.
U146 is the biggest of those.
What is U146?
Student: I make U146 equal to 1.4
